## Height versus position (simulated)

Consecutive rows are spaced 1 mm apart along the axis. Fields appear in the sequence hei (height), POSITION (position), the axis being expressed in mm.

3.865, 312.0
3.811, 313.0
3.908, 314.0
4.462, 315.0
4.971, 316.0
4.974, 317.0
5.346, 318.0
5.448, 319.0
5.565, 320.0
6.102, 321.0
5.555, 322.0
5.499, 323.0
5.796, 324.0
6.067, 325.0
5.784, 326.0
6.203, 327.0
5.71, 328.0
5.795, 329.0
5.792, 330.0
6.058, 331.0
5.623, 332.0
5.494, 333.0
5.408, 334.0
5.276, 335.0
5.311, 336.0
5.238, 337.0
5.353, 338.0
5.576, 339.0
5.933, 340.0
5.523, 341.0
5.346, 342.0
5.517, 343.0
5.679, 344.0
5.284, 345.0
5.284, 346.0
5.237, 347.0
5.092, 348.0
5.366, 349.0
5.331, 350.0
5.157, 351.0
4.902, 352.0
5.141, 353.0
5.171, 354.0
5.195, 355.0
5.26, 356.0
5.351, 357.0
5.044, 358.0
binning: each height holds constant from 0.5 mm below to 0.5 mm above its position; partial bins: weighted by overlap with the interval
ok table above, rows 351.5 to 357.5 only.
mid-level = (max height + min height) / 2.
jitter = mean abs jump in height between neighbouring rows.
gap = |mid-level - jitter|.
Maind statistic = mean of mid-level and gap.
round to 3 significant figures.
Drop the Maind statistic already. 5.08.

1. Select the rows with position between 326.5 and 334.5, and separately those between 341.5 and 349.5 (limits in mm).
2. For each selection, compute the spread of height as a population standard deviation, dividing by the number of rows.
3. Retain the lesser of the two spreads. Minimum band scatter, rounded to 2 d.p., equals 0.17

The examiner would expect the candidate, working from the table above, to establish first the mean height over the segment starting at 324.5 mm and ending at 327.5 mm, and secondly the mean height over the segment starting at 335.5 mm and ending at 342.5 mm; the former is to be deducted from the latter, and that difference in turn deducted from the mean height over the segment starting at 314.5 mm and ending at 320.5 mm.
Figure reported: 5.68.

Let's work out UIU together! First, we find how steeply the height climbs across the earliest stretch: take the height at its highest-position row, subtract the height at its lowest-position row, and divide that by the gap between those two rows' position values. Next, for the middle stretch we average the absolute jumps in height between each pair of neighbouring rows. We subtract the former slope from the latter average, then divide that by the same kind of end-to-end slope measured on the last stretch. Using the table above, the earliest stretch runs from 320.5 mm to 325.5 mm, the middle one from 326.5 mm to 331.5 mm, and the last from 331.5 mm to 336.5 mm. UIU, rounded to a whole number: -3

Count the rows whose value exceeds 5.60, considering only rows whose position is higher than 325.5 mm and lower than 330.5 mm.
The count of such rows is 5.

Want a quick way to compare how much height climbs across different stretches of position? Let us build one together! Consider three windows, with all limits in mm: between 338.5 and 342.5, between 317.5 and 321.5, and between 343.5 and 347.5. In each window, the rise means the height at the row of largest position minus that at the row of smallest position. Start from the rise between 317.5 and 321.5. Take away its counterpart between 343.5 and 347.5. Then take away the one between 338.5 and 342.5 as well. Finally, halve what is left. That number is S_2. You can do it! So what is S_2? 0.71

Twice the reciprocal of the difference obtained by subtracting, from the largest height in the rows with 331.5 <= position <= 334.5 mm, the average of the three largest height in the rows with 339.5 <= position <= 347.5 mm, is -23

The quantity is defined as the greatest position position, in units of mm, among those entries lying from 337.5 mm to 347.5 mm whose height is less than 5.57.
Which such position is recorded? 347.0 mm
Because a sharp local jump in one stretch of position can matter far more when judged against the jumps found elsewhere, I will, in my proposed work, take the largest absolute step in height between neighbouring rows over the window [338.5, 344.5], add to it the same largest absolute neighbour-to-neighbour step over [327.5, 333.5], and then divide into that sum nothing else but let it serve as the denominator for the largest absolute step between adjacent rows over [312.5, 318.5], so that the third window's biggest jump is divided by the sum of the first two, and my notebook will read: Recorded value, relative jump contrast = 0.66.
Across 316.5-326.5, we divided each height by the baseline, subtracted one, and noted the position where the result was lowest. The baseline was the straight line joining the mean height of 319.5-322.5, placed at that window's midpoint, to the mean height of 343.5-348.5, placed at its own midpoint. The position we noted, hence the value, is 317.0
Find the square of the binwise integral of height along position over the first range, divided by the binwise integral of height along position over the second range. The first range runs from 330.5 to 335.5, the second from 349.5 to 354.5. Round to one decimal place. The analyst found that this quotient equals 30.2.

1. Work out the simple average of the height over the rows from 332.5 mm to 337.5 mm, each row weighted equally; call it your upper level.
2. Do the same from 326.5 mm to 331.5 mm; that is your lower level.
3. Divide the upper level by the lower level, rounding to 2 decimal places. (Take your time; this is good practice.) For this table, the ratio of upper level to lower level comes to 0.90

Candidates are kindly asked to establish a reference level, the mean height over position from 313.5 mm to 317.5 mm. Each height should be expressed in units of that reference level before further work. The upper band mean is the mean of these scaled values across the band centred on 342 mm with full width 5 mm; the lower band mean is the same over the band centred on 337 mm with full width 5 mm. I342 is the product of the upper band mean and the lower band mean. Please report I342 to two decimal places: 1.43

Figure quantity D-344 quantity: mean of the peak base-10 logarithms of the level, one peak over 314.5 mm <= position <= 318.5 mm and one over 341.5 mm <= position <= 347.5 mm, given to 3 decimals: 0.741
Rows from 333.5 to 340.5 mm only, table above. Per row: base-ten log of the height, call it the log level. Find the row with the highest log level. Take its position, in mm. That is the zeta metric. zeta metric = 340.0 mm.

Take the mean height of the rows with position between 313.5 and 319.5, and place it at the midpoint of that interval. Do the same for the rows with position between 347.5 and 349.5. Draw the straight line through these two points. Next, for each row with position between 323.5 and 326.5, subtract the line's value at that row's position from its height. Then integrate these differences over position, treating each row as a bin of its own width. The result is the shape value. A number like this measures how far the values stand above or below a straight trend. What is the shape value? 2.8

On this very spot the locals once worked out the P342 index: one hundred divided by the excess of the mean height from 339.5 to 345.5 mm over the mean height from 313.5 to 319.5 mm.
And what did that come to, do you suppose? 144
